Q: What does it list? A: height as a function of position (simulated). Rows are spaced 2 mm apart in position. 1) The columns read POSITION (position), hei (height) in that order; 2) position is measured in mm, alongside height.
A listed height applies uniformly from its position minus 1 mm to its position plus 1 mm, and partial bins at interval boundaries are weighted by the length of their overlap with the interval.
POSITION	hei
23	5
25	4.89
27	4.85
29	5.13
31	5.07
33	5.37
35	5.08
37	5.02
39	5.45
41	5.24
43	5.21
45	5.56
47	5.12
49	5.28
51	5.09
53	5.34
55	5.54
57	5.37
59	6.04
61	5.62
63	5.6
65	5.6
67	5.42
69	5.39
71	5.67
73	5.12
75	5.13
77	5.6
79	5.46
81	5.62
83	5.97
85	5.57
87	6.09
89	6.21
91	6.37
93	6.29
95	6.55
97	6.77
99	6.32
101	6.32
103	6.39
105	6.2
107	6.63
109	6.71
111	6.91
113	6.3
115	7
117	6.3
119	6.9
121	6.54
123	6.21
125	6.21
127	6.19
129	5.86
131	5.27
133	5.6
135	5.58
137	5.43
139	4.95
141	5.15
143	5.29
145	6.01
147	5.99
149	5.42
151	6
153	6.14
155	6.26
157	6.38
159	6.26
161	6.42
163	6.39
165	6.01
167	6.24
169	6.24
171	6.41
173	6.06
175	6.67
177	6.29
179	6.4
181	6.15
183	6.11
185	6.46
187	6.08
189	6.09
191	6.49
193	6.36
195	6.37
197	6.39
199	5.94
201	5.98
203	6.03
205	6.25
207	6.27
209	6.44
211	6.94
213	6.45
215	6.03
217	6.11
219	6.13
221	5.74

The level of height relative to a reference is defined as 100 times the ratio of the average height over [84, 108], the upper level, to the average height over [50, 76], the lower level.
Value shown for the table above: 116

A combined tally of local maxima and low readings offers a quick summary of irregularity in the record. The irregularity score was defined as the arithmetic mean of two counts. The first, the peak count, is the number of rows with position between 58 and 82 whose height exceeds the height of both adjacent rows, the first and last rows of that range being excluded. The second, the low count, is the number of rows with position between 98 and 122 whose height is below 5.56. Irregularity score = 1.0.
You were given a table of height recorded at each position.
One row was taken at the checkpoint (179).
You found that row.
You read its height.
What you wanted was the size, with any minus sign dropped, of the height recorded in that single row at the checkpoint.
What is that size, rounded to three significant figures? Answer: 6.40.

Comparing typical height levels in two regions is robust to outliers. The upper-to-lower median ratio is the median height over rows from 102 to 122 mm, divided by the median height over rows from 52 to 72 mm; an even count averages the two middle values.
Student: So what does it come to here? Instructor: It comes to 1.18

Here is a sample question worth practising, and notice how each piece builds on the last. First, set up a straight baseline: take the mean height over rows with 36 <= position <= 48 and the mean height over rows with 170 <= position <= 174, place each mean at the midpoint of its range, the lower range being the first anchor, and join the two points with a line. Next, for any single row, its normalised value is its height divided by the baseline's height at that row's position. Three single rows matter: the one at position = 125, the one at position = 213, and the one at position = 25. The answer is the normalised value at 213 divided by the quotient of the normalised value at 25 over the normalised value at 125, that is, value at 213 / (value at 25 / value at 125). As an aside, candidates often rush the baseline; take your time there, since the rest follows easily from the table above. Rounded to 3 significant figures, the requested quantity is 1.09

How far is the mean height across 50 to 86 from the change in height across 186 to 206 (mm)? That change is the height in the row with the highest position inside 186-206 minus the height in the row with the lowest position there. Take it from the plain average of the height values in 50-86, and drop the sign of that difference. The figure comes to 5.3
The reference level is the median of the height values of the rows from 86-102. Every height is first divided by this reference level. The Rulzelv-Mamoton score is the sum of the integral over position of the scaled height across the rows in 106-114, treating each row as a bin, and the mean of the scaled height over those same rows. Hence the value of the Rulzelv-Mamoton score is 9.5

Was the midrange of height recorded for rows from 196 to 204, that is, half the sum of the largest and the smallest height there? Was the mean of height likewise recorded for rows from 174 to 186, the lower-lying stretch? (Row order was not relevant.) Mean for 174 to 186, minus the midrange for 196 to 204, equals 0.18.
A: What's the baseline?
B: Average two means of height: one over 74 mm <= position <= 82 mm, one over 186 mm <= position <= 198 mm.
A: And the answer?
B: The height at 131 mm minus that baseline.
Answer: -0.60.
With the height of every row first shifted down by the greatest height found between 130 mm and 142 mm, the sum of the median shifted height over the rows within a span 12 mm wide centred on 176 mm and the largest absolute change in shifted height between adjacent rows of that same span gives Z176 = 1.4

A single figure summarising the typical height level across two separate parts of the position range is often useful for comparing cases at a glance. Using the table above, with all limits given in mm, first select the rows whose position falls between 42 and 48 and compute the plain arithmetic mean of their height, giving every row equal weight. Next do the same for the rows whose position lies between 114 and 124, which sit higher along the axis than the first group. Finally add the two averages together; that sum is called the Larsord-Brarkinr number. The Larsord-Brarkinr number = 11.9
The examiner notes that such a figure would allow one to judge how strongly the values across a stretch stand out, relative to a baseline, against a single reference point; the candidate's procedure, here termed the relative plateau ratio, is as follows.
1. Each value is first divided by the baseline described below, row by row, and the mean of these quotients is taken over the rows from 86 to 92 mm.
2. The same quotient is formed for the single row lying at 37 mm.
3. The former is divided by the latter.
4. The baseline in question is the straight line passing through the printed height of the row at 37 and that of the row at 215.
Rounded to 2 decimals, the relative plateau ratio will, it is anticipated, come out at 1.17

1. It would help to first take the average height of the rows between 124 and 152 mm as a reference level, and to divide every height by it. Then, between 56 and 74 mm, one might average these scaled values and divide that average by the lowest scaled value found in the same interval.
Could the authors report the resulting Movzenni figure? 1.08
